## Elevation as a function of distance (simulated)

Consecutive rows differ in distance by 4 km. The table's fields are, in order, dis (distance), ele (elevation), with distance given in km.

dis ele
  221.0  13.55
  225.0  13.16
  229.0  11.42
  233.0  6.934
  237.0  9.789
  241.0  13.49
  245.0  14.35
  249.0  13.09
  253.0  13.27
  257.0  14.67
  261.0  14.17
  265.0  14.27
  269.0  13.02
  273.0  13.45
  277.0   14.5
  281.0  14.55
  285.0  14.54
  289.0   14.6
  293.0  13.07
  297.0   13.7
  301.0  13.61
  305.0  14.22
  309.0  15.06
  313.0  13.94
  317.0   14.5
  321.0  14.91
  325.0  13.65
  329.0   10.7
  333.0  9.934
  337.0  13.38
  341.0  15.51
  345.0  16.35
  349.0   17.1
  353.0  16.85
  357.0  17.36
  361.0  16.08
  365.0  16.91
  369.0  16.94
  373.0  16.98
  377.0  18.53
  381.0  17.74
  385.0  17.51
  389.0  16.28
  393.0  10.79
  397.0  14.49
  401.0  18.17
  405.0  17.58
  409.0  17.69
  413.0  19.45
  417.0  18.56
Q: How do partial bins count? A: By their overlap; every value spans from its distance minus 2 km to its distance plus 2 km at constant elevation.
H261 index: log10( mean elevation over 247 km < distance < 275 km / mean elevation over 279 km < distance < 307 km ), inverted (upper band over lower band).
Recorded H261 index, 0.01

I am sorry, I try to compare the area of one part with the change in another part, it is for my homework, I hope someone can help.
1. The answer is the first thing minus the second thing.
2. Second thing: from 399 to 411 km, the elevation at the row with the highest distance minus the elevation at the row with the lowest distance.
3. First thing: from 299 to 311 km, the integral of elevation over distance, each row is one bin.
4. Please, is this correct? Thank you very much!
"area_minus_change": 172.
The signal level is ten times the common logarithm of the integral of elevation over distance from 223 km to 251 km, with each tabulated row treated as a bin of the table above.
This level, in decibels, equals 25.2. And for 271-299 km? 26.0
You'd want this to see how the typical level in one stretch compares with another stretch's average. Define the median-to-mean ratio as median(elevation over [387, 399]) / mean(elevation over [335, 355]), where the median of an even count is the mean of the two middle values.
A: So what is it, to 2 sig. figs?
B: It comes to 0.91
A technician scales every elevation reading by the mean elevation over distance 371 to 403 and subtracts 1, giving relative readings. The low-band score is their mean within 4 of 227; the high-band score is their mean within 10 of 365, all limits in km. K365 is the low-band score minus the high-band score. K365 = -0.28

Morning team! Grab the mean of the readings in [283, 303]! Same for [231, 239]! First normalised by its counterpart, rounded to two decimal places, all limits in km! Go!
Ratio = 1.66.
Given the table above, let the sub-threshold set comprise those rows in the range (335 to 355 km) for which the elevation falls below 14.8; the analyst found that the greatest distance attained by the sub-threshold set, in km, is 337.0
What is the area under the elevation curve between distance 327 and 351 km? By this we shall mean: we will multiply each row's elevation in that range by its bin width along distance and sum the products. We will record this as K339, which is 332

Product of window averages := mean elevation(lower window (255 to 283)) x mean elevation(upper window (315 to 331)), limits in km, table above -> 189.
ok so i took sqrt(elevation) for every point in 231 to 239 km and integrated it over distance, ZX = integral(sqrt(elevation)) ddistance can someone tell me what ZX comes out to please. 23.0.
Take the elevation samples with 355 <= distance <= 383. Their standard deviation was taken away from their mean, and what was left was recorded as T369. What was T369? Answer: 16.5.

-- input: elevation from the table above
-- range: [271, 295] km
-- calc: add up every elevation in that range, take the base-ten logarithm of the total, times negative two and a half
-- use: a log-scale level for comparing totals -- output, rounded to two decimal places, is -4.82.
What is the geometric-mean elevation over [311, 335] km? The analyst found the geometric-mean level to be 12.8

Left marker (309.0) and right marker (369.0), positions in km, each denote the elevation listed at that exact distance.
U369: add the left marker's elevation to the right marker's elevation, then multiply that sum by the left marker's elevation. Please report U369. 482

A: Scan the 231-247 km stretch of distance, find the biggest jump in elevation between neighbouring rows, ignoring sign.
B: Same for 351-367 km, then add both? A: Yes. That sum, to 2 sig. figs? 5.0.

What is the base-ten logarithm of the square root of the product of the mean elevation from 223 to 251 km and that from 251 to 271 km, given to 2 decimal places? 1.11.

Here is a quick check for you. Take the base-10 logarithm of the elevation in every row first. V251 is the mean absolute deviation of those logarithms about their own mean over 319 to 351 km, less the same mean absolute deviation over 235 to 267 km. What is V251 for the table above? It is 0.03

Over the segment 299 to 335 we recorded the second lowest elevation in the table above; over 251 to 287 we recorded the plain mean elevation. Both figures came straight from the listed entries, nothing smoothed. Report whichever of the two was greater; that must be 14.0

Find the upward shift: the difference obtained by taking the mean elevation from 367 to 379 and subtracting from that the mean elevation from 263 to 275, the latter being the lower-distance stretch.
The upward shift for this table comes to 3.9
